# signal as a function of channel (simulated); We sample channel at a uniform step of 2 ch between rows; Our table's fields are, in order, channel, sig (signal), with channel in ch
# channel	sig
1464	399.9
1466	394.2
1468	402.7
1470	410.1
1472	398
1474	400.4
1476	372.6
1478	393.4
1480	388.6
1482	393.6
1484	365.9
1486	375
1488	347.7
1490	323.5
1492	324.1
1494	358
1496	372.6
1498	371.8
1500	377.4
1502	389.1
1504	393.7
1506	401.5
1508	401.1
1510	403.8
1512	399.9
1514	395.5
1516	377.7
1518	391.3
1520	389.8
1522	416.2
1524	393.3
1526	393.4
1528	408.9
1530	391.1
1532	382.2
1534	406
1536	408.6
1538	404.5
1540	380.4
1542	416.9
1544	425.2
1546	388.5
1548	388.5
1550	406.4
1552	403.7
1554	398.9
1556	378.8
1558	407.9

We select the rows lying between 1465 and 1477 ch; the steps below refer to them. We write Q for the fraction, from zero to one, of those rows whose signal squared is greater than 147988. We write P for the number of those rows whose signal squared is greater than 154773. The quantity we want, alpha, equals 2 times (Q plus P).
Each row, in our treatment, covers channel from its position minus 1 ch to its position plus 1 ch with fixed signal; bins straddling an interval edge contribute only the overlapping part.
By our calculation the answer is 11.7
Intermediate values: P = 5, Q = 0.83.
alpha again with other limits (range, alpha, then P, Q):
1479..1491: 2.7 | 1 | 0.33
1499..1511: 9.7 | 4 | 0.83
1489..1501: 0.0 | 0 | 0.00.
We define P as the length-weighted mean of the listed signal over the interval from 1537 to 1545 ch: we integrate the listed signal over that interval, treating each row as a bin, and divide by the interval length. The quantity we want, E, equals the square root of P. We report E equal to 20.2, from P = 407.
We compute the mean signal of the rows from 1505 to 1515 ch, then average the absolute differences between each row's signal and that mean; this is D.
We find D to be 2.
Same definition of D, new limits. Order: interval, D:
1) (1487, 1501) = 19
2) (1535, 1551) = 12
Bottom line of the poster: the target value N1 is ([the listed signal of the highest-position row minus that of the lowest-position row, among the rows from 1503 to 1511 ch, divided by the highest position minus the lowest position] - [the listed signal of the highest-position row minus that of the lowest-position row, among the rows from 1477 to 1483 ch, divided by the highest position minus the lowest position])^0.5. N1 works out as 1.3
